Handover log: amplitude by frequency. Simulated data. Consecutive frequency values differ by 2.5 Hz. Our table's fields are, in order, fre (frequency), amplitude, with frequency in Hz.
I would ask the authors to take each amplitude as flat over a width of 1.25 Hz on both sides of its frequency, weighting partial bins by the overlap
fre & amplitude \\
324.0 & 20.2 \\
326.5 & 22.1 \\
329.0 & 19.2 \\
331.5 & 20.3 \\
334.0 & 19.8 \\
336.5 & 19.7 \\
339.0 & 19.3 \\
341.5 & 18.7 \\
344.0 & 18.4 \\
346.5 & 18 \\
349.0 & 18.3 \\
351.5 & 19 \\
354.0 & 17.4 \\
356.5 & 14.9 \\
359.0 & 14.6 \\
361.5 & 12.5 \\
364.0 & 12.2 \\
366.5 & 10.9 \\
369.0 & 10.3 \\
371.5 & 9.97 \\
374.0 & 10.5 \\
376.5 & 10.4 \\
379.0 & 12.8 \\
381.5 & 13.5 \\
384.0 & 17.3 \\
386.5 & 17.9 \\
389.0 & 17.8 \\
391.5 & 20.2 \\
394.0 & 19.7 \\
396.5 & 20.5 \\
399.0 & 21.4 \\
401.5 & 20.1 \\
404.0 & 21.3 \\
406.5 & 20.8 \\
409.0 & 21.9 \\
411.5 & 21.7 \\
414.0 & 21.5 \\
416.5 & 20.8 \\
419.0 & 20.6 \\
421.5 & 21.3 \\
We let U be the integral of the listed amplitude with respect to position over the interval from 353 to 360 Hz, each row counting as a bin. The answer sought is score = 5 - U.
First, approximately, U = 109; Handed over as -104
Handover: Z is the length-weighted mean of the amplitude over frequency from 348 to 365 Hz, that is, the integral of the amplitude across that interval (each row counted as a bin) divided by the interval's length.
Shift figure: 16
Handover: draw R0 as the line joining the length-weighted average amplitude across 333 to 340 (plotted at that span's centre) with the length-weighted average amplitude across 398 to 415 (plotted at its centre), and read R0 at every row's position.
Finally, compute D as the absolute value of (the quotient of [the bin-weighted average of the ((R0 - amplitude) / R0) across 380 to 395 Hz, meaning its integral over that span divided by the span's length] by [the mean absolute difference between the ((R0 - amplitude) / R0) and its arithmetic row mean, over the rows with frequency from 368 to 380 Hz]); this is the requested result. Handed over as 4.0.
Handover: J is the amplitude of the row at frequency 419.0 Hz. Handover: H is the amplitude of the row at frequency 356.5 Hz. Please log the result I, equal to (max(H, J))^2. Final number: 424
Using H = 14.9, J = 20.6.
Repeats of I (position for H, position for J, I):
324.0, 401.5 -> 408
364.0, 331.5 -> 412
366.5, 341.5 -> 350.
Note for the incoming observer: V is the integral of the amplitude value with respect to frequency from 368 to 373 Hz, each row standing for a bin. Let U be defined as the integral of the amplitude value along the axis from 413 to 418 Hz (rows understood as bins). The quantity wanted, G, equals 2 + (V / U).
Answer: 2.48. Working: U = 106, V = 51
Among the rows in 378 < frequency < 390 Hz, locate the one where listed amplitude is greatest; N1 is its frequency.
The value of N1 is 386.5 Hz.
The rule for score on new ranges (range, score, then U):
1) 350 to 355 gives -86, 91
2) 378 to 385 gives -96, 101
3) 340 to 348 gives -142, 147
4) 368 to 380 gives -124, 129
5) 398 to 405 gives -141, 146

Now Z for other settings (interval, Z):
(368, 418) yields 18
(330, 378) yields 16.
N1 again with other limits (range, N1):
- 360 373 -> 361.5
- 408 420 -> 409.0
